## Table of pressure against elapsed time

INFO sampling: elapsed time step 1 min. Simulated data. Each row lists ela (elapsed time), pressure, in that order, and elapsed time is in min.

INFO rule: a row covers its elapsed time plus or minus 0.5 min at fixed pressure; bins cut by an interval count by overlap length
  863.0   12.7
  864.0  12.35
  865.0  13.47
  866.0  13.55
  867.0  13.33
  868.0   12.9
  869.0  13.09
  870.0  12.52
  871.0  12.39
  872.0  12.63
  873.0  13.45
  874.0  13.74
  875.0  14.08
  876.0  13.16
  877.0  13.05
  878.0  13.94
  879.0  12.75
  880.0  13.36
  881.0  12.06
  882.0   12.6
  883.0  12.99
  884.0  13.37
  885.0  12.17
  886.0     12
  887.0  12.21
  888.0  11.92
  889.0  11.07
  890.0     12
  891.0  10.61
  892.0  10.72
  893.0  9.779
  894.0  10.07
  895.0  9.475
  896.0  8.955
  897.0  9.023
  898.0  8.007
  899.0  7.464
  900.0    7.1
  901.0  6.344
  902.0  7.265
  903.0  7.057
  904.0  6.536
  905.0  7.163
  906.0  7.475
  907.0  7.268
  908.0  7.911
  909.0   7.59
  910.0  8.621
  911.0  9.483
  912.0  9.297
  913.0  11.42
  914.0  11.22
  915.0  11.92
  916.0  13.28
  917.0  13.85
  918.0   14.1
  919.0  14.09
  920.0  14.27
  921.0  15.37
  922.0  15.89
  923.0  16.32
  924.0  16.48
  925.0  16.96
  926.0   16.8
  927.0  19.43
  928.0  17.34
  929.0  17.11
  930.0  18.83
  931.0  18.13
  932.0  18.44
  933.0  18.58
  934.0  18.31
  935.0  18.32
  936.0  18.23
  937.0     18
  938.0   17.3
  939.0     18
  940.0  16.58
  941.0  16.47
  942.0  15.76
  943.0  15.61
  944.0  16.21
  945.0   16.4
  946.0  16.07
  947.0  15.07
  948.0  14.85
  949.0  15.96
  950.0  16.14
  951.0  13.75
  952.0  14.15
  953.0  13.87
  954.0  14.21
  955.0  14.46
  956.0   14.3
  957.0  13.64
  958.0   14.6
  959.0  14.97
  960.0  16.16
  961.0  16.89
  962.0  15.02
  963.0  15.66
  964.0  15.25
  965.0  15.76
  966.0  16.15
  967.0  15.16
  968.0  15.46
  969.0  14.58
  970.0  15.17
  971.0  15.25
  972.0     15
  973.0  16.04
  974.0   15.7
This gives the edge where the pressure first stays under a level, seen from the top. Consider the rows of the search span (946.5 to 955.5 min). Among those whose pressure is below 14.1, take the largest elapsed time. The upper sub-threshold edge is 953.0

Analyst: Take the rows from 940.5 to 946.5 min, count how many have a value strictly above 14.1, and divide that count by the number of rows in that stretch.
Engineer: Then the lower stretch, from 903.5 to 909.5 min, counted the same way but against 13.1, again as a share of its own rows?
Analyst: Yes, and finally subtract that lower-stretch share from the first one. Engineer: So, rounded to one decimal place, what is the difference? 1.0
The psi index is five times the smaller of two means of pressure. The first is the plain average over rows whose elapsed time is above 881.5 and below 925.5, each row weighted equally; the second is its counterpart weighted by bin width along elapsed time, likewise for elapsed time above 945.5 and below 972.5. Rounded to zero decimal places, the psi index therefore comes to 54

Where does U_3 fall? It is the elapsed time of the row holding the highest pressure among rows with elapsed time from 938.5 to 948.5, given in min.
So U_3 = 939.0 min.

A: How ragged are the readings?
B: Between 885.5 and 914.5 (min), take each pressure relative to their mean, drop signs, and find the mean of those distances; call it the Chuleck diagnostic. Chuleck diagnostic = 1.61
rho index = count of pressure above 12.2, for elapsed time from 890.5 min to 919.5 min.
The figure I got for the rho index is 4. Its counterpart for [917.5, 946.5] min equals 29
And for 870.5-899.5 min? 14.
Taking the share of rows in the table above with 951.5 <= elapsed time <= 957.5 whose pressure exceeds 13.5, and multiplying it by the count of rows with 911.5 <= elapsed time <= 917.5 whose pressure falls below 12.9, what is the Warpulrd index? 4.0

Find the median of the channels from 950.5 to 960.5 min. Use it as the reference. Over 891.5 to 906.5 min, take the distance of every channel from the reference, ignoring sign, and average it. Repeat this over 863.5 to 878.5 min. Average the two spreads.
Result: 3.6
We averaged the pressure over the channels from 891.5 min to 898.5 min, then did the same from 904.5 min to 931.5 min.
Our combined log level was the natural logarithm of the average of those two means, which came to 2.4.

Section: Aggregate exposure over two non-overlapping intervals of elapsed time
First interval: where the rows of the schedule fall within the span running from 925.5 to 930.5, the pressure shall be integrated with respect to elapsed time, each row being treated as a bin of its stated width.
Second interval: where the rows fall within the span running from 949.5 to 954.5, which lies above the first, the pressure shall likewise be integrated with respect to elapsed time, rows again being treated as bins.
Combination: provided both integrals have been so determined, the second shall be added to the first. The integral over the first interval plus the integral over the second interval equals 162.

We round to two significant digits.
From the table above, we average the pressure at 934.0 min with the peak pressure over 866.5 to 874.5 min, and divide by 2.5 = 6.4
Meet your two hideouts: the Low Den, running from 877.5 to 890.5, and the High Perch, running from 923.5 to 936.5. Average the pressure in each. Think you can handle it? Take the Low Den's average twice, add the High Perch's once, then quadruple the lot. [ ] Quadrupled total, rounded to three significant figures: 172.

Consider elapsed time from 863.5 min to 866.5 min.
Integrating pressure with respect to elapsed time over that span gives 39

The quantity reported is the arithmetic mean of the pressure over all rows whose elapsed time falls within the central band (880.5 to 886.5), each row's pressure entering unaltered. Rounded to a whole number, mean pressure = 13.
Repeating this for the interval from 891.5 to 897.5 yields 10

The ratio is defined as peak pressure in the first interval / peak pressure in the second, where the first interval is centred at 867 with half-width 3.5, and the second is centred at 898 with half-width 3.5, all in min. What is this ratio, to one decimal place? 1.4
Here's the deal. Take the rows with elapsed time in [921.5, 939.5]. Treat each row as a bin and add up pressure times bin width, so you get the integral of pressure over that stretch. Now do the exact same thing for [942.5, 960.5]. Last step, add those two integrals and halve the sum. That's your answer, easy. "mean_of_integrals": 294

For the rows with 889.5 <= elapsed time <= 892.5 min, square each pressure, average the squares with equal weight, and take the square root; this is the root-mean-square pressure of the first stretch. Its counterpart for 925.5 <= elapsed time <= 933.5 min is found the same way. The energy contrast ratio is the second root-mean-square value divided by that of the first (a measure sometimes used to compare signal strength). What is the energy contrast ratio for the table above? 1.6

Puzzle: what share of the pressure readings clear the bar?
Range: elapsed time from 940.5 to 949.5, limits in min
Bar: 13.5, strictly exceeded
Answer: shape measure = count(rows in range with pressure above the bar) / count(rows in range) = 1.0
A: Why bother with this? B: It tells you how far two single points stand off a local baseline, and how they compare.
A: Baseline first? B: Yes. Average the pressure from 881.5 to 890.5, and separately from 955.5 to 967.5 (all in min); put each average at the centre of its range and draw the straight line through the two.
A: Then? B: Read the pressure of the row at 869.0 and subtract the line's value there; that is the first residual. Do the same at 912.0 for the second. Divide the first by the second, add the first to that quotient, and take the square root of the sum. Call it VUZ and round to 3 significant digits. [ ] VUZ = 1.07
